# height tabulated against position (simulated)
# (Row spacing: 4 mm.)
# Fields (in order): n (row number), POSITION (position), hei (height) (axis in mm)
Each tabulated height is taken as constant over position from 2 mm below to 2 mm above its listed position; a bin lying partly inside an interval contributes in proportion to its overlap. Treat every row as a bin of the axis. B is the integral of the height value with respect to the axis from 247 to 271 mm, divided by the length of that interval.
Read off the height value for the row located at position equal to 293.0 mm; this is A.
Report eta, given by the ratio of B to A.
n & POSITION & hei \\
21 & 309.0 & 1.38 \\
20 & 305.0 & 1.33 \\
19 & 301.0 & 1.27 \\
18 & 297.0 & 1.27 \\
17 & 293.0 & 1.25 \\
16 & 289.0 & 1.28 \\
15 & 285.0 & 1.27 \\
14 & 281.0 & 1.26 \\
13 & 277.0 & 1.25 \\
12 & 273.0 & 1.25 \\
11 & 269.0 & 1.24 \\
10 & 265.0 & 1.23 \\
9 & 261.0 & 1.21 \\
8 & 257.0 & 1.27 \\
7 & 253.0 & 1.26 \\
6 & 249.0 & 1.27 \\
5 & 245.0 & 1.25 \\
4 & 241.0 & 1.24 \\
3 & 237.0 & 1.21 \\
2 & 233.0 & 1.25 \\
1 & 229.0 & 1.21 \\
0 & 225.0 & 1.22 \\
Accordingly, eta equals 1.00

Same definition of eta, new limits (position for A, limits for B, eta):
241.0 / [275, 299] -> 1.02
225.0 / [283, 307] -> 1.05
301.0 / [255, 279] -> 0.98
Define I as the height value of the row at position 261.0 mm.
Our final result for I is 1.21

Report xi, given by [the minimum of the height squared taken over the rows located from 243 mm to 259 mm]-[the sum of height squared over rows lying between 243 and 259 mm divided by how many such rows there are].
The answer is -0.031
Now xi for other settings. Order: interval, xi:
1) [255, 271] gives -0.068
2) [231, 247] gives -0.068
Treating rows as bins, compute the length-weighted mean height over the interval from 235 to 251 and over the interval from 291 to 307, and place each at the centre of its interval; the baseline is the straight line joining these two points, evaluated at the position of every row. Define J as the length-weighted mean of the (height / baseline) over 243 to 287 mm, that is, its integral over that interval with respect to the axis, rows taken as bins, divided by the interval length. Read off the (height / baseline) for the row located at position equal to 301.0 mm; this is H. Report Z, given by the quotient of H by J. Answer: 1.00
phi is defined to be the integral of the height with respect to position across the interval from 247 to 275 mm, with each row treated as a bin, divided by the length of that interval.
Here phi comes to 1.25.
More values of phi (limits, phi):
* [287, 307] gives 1.28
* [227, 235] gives 1.23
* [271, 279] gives 1.25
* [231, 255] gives 1.25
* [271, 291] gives 1.26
